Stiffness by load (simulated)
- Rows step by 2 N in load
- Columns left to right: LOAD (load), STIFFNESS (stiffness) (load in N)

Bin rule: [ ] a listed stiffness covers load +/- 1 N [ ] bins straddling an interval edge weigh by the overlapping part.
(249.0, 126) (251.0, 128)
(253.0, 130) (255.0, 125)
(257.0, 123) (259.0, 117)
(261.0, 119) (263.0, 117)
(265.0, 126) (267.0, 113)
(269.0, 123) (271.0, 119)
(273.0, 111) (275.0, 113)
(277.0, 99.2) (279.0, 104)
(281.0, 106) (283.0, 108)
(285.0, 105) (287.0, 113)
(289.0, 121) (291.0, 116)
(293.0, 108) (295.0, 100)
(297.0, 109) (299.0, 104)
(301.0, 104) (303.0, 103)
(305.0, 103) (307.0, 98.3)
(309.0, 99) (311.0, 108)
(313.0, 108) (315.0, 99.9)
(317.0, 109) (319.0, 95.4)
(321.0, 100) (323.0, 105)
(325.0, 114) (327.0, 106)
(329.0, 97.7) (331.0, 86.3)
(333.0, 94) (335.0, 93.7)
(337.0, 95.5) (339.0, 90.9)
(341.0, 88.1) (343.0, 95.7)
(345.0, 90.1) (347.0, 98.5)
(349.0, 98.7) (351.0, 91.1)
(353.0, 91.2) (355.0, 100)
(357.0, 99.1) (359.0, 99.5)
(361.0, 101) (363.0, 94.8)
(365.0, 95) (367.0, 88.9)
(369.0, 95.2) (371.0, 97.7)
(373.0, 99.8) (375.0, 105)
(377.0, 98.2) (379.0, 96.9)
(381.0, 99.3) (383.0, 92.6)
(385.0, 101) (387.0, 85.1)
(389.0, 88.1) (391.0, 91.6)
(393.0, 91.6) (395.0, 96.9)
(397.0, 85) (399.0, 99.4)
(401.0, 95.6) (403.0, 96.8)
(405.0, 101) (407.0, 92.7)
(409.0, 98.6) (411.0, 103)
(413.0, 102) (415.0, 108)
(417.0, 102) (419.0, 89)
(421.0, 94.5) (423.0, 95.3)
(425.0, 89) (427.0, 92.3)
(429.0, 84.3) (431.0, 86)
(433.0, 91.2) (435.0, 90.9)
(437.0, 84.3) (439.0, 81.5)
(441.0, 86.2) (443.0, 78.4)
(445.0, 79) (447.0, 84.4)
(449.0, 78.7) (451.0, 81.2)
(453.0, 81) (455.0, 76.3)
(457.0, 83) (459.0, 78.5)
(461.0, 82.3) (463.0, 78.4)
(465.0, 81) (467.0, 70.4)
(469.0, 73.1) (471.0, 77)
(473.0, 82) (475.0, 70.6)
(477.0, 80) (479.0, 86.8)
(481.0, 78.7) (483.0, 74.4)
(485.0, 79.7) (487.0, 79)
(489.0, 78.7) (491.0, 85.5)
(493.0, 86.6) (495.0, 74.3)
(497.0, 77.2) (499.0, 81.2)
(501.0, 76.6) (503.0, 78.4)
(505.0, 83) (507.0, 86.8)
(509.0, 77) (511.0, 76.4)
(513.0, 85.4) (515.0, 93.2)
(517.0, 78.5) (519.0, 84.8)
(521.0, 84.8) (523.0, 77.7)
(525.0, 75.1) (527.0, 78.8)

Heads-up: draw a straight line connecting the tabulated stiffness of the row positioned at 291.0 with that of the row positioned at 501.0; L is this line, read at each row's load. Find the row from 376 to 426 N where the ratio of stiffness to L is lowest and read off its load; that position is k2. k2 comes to 387.0 N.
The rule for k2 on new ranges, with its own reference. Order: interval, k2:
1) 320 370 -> 331.0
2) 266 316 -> 277.0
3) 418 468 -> 467.0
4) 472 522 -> 475.0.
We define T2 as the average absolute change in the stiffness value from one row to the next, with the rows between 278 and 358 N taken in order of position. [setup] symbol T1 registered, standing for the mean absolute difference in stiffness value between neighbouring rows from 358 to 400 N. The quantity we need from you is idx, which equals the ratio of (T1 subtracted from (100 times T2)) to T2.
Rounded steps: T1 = 5.5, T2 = 5.3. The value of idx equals 99.0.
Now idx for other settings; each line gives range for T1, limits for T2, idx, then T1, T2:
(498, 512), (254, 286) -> 99.2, 4.2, 5.6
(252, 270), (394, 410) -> 99.1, 6.1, 7.1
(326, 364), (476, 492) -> 99.0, 4.7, 4.6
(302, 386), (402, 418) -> 99.0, 5.0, 5.1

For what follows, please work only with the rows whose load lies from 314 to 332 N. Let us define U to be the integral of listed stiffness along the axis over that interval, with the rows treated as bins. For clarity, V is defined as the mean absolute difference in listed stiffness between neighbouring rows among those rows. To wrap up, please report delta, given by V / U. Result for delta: 0.0047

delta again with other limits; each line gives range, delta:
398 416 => 0.0024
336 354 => 0.0027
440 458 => 0.0029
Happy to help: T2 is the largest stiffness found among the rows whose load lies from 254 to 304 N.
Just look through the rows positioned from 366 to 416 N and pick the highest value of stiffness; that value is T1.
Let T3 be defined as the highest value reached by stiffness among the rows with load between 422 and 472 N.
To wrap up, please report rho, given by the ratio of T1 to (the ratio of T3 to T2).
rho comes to 143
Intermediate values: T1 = 108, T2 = 126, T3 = 95.3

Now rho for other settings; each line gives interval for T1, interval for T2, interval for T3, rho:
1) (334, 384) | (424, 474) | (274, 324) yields 80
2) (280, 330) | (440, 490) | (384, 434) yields 97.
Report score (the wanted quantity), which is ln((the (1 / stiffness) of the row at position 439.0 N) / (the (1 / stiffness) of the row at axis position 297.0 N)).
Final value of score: 0.3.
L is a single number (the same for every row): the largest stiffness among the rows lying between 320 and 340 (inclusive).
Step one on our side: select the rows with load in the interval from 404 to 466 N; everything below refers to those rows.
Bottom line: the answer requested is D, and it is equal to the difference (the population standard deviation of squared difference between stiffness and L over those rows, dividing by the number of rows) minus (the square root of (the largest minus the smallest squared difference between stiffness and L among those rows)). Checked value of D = 370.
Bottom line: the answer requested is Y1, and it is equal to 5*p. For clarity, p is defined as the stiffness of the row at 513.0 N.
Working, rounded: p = 85.4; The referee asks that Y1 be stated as 427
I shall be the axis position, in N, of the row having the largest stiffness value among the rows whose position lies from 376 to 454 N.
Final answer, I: 415.0 N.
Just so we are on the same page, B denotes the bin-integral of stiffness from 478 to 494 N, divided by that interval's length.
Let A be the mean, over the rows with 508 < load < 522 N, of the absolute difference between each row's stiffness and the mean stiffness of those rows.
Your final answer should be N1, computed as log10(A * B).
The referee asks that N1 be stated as 2.59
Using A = 4.8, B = 81.2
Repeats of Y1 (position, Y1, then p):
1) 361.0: 505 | 101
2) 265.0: 630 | 126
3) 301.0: 520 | 104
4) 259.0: 585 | 117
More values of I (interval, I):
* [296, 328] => 325.0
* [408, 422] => 415.0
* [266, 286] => 269.0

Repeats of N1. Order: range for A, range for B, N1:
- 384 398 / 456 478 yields 2.55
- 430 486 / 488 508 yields 2.50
